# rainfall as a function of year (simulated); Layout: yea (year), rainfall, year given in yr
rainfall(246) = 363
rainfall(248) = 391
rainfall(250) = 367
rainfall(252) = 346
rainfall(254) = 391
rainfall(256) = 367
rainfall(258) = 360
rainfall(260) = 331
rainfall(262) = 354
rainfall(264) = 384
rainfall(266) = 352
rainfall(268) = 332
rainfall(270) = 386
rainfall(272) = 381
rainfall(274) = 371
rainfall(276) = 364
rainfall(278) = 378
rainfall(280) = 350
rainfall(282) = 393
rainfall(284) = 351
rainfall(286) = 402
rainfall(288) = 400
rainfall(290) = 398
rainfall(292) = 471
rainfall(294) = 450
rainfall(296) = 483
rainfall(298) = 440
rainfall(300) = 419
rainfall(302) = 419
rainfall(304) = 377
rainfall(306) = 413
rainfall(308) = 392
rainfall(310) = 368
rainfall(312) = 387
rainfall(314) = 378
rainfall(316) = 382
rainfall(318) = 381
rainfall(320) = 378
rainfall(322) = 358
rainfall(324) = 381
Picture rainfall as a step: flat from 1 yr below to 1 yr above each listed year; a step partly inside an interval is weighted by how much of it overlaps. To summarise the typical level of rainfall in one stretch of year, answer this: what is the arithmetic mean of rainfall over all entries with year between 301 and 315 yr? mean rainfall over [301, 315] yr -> 391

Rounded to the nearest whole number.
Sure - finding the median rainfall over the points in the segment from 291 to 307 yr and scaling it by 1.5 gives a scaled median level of 644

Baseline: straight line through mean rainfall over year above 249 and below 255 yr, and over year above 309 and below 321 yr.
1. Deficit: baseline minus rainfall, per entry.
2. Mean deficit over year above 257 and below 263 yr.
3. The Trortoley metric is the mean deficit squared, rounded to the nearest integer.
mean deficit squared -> 444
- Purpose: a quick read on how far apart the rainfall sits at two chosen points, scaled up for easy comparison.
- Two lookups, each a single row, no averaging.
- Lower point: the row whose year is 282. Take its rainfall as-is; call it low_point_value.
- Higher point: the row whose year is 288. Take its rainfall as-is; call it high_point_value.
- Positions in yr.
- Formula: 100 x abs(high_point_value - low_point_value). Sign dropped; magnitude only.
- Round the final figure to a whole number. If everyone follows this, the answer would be 700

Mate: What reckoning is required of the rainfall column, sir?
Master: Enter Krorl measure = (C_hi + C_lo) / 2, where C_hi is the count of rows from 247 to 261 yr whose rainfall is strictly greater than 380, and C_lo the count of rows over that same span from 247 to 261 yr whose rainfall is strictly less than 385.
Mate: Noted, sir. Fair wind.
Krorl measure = 3.50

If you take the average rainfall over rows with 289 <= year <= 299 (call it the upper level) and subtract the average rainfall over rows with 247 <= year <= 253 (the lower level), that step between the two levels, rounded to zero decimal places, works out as 80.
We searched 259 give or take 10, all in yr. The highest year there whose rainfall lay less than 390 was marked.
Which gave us 268 yr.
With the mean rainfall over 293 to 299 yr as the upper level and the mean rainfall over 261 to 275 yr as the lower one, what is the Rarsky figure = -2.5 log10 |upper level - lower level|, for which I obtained -4.9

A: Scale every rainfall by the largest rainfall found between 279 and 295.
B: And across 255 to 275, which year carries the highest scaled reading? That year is 270 yr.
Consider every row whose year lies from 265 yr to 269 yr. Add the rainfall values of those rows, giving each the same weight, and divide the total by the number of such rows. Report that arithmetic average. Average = 342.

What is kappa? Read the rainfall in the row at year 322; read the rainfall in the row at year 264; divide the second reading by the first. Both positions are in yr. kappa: 1.07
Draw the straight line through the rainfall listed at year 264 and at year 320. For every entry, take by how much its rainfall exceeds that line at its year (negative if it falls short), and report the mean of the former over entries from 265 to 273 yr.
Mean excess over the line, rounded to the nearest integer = -21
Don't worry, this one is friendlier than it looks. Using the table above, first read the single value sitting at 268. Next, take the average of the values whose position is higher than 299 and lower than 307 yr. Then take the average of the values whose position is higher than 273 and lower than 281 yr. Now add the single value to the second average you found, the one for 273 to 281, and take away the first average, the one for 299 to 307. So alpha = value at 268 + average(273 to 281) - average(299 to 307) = 291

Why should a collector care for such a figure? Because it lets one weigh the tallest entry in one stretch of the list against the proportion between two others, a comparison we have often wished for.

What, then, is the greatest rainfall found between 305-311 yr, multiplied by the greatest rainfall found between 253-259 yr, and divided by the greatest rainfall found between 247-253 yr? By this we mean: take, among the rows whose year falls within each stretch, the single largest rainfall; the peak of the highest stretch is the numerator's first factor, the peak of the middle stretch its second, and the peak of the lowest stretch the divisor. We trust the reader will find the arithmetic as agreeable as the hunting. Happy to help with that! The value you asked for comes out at 413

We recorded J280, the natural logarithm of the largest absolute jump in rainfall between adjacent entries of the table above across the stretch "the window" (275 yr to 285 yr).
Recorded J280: 3.8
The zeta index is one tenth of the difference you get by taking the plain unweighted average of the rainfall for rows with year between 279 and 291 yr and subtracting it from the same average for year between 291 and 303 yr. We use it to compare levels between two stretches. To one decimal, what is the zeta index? 6.5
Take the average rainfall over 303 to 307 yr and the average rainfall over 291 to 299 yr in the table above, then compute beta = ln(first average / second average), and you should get -0.155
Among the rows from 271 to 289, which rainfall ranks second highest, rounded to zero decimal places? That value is 400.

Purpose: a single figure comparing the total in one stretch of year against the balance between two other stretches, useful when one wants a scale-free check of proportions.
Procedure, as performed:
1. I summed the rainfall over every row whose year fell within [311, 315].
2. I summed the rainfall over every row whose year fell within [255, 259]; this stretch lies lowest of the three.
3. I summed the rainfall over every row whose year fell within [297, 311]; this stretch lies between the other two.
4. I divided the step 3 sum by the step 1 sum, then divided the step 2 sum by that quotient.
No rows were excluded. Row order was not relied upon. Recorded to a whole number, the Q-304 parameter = 197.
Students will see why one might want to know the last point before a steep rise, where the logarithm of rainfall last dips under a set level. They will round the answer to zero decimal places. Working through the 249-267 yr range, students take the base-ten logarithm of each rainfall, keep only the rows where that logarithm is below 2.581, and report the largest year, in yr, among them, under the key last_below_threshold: 266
